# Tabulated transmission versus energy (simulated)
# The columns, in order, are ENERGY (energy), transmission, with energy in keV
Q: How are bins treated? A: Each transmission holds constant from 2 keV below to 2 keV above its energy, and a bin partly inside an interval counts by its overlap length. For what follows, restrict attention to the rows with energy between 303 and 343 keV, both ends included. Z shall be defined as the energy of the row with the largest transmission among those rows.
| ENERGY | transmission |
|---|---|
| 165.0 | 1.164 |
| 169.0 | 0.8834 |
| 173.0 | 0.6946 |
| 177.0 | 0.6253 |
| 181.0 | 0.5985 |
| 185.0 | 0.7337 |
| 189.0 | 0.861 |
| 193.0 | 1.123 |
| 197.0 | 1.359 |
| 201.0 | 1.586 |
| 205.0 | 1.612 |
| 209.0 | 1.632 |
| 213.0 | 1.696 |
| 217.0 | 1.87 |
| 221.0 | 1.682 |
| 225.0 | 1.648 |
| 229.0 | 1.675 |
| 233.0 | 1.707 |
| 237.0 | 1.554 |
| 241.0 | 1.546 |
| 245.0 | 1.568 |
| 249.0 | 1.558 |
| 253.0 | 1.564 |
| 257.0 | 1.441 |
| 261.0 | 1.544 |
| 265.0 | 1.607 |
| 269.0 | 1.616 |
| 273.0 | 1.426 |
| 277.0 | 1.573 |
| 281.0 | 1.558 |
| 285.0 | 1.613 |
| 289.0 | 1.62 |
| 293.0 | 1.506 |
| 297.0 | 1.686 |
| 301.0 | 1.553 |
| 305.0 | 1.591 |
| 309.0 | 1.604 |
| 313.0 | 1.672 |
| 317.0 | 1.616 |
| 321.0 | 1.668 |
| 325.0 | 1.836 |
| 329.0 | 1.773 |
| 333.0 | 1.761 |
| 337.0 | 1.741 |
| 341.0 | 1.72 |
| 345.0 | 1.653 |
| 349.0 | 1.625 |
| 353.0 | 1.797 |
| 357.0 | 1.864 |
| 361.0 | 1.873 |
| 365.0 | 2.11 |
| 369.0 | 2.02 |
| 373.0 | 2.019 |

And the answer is 325.0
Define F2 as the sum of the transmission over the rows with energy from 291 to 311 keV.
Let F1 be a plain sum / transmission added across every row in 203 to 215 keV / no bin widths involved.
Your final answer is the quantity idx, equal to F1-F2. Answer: -3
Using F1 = 5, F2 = 7.9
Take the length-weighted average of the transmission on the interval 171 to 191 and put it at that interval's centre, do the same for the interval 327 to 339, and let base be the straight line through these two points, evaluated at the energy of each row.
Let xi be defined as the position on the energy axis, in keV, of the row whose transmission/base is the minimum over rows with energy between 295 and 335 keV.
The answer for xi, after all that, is 317.0 keV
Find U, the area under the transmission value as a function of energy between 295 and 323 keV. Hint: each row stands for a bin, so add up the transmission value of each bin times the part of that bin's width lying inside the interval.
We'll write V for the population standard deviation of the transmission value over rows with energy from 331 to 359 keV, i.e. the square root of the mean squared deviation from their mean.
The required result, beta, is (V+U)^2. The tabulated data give 2083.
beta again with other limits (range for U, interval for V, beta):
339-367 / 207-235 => 2565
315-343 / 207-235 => 2355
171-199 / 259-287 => 578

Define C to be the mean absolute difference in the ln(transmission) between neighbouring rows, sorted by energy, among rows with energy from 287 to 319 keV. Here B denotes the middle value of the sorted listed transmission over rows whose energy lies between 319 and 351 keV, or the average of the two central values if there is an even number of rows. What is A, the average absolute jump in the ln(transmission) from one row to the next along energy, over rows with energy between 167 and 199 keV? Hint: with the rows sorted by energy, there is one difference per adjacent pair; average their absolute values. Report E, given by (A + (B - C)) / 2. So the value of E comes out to 0.925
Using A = 0.17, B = 1.73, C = 0.054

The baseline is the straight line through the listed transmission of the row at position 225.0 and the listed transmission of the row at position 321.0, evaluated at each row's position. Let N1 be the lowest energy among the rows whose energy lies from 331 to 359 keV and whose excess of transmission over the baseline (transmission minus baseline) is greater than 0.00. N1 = 333.0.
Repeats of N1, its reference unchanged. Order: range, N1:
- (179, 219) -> 213.0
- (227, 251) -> 229.0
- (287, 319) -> 297.0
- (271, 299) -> 297.0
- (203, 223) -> 213.0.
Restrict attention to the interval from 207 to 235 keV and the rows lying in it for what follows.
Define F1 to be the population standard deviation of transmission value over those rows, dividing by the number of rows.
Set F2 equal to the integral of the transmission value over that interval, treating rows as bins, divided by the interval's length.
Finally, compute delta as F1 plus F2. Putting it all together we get 1.77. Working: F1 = 0.07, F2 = 1.70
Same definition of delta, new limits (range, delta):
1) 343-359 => 1.83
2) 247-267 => 1.60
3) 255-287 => 1.62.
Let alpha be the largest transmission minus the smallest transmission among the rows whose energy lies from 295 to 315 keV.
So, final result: 0.13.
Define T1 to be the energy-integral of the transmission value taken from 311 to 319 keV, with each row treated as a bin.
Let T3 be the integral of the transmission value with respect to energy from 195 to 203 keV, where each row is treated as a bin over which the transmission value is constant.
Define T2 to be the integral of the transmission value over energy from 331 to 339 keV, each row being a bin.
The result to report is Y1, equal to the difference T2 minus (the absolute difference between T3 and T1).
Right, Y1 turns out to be 12.6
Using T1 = 13.2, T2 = 14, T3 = 11.8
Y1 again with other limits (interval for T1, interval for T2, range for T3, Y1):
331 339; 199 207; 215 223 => 12.6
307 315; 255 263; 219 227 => 11.7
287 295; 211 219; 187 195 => 9.7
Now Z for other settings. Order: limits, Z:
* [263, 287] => 269.0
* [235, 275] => 269.0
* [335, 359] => 357.0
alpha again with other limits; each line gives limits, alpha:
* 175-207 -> 1.01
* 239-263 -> 0.13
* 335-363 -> 0.25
